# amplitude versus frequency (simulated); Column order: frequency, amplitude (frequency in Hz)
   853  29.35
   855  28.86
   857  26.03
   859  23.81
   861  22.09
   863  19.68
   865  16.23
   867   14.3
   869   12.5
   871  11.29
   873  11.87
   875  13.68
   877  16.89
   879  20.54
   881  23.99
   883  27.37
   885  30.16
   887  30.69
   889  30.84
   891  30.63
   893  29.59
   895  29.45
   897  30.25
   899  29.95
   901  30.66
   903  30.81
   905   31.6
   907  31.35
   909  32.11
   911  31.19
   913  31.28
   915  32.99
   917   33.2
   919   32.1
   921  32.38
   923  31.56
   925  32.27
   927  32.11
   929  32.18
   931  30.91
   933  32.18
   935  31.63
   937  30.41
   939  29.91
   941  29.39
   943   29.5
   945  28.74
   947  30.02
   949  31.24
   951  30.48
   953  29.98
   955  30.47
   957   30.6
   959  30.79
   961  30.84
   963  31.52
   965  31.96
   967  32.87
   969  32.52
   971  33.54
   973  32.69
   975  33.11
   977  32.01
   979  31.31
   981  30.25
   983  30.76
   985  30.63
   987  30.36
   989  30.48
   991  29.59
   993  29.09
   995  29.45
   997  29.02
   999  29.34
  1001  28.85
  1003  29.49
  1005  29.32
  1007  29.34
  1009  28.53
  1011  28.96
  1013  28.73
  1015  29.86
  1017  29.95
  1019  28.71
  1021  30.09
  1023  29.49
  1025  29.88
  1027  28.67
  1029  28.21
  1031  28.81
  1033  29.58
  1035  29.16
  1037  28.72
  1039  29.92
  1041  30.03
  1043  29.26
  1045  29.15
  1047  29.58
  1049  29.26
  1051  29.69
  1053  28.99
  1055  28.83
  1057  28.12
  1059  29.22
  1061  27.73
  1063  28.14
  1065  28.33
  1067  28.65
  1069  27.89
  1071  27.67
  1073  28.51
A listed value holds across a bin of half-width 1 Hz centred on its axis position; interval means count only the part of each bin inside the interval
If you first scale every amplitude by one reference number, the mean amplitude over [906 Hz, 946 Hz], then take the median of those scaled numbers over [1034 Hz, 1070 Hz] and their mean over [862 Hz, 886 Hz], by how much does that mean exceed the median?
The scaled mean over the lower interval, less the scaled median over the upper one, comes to -0.35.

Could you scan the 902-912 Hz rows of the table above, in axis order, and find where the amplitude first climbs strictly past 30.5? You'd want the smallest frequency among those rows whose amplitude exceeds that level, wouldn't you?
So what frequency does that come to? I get 903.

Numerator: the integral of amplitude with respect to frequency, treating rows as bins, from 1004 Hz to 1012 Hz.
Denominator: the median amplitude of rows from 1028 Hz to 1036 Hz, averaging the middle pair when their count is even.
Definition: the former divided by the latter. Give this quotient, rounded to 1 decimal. 8.0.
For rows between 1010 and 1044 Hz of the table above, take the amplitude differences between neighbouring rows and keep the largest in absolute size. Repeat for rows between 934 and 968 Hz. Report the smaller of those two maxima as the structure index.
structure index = 1.28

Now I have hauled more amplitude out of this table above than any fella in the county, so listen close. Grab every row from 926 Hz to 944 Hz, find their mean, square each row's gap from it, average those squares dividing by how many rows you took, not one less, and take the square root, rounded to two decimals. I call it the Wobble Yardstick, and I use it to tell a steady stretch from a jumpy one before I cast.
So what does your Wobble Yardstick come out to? 1.09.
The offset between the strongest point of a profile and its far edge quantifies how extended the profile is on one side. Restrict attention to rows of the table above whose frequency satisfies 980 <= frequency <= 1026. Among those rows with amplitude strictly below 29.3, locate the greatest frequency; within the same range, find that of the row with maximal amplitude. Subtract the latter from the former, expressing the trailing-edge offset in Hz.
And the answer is 36 Hz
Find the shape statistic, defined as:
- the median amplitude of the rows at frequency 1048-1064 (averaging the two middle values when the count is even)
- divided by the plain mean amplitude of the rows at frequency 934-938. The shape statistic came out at 0.93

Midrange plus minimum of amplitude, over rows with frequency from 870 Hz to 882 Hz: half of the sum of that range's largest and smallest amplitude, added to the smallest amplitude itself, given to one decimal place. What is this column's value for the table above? 28.9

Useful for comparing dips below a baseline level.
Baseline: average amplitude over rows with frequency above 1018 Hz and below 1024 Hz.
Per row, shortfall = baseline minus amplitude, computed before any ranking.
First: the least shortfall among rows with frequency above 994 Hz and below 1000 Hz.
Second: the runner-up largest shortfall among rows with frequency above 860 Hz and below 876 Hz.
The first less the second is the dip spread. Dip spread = -17.6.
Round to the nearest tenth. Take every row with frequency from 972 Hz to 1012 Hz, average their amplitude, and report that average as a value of 30.1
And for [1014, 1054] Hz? 29.4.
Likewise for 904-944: 31.5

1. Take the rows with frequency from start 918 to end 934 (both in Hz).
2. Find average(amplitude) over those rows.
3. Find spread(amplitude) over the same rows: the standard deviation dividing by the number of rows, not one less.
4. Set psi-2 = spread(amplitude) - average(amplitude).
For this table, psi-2 -31.5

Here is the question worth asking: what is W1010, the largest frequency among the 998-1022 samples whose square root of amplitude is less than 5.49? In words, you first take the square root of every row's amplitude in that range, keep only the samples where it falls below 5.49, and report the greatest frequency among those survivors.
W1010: 1021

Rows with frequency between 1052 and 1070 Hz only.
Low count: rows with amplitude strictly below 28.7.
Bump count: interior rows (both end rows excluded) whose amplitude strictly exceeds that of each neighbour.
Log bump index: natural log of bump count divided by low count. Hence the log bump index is -1.1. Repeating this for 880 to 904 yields 0.0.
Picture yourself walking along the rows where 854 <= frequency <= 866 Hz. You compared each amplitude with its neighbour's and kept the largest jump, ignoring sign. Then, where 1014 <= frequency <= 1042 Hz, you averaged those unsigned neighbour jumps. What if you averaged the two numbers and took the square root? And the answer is 1.4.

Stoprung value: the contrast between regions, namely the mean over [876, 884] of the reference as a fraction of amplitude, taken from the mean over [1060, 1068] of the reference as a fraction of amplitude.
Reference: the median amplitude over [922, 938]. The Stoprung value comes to -0.35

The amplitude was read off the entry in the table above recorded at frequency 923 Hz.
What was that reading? 31.56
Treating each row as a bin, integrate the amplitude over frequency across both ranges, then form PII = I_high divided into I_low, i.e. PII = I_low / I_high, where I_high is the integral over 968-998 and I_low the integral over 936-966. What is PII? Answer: 0.98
